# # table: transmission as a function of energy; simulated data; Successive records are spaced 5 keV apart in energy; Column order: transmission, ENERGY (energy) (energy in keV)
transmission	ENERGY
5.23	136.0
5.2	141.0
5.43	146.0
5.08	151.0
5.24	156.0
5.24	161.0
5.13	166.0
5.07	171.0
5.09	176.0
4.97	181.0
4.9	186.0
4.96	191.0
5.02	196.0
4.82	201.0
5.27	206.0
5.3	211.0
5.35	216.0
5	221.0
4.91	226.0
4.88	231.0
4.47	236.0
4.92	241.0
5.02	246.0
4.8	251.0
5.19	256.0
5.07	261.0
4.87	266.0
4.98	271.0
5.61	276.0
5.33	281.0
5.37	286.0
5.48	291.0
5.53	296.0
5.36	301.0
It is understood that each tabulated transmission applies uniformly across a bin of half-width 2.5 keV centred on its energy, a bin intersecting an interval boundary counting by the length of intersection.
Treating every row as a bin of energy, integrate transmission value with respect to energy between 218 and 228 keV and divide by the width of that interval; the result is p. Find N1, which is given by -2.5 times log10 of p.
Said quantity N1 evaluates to -1.74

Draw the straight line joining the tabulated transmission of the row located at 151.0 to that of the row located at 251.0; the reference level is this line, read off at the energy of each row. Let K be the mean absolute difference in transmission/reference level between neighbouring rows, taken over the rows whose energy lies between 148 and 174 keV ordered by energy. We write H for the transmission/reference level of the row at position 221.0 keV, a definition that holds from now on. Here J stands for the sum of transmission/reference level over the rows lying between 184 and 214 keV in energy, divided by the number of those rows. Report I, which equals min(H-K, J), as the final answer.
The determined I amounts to 1.01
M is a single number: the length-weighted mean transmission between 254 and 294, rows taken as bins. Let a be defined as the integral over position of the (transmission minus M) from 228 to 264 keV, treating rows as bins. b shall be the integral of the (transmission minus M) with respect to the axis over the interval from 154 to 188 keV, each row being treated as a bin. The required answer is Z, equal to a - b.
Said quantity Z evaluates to -7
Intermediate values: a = -12.1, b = -5.1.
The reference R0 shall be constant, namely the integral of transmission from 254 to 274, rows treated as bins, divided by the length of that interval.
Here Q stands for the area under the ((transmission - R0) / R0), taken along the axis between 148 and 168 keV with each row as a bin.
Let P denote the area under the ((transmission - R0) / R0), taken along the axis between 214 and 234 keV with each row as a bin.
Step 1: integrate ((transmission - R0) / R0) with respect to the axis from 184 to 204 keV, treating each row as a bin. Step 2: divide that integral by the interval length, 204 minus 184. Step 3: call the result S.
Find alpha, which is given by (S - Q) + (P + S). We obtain -0.7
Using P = -0.1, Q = 0.6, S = -0.021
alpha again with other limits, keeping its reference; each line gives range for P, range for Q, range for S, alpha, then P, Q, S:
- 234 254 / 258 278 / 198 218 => -1.1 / -0.9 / 0.3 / 0.028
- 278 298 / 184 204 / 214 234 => 2.0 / 1.6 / -0.4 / -0.005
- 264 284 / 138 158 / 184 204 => -0.1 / 0.7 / 0.8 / -0.021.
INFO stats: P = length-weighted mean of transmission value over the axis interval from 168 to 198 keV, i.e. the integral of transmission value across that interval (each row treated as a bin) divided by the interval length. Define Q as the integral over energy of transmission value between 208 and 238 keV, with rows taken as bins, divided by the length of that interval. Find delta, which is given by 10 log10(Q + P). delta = 10.0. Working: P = 5.00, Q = 5.00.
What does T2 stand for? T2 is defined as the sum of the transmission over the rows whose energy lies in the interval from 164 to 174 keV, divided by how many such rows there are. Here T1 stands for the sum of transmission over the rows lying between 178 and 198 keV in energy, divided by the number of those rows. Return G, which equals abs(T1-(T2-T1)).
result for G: 4.8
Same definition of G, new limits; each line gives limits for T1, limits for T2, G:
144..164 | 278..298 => 5.1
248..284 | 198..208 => 5.2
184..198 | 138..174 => 4.7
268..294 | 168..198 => 5.7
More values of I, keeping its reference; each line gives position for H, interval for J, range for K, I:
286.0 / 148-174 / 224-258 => 1.02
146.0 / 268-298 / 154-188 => 1.05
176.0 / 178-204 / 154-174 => 0.99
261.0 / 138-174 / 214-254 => 1.02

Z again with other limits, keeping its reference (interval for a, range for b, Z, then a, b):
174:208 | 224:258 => 4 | -8.2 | -12.3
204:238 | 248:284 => -3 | -7.2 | -4.3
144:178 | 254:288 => -1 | -2.1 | -1.4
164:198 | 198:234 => -1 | -7.6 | -6.3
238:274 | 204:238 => -2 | -9.4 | -7.2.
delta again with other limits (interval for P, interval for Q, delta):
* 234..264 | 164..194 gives 10.0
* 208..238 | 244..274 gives 10.0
